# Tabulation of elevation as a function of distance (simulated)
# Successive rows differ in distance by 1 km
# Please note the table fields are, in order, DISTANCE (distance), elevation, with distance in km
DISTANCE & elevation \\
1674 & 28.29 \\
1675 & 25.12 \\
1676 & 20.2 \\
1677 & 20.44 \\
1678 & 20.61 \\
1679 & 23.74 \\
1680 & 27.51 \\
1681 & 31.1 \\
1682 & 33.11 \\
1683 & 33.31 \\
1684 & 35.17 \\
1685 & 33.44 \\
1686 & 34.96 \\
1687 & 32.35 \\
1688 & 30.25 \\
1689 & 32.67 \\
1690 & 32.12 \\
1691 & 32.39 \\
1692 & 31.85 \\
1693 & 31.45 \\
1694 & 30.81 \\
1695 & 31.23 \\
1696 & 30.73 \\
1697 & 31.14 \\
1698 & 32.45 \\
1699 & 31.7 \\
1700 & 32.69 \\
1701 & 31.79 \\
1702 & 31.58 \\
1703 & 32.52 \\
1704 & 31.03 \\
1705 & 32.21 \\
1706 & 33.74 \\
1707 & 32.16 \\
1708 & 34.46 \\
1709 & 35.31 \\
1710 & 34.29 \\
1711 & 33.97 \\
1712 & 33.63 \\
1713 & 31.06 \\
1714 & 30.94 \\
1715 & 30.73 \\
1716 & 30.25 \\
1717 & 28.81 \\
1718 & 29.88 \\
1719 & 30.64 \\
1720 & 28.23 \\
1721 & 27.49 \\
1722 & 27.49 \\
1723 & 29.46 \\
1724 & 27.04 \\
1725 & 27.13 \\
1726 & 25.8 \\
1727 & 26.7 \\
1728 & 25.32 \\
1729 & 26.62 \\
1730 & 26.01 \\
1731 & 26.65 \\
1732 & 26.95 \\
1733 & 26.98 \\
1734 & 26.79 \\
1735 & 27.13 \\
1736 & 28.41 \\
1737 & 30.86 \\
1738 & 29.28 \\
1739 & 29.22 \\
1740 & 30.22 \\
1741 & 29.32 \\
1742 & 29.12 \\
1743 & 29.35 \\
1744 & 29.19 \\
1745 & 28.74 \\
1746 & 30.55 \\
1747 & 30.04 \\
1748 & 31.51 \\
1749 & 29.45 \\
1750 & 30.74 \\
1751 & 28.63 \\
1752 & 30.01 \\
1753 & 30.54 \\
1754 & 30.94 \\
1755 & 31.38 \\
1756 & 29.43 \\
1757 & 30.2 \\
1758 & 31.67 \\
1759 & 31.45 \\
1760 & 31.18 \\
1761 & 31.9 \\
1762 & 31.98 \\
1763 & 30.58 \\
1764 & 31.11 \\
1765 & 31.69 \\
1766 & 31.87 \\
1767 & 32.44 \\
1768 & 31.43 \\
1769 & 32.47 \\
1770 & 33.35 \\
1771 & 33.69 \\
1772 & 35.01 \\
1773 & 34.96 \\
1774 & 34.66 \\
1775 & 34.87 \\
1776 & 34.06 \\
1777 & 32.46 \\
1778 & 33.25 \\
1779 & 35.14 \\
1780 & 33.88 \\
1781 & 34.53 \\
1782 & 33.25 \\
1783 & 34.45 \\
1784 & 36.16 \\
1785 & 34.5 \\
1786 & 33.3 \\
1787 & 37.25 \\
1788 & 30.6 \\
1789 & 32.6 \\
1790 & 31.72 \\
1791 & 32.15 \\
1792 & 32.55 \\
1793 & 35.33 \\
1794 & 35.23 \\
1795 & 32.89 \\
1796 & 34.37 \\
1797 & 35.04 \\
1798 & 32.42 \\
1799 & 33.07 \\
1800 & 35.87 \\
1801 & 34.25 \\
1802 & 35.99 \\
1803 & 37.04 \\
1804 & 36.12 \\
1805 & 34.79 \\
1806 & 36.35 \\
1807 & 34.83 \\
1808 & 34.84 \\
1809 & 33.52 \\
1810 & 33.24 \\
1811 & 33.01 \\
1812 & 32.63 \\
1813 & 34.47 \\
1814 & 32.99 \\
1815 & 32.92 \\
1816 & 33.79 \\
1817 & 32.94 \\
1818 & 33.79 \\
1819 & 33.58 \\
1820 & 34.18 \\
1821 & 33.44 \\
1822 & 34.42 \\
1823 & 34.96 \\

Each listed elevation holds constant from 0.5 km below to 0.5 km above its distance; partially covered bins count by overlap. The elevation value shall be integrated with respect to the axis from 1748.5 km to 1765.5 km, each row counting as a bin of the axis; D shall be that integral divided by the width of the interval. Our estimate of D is 31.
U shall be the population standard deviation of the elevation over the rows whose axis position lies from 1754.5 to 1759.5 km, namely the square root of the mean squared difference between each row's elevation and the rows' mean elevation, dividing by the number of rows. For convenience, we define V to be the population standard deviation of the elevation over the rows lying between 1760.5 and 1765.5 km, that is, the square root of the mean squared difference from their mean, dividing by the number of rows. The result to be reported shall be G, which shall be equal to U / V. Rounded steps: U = 0.9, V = 0.53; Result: 1.6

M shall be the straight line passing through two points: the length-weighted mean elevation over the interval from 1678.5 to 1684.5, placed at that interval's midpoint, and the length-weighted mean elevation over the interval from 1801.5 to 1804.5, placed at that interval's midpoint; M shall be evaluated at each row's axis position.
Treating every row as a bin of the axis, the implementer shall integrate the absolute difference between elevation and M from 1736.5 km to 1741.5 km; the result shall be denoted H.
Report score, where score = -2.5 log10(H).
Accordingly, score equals -3.1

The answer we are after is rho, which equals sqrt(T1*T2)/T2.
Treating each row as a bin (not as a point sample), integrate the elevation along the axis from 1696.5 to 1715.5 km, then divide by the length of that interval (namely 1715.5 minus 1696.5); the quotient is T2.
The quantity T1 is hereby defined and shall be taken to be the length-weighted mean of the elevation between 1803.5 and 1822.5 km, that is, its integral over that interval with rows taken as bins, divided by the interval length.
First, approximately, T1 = 34.0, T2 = 32.5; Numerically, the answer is 1.02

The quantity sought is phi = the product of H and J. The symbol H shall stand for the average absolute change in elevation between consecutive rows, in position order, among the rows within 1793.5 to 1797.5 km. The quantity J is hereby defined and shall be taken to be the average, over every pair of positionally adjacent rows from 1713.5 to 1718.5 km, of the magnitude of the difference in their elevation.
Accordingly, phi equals 1.2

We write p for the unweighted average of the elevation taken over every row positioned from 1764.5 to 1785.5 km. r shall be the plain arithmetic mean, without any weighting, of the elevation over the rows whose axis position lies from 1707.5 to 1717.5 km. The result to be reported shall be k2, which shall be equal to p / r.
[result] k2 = 1.04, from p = 33.7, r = 32.3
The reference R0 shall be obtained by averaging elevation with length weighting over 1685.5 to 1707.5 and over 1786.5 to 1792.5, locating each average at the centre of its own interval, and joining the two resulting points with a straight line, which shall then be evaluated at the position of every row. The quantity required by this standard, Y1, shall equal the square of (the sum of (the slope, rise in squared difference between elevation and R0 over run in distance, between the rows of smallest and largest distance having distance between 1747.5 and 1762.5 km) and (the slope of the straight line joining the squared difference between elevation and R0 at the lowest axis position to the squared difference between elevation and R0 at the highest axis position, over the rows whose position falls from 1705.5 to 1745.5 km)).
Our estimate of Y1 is 0.1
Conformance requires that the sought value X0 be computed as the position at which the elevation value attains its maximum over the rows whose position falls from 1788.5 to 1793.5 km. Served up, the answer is 1793 km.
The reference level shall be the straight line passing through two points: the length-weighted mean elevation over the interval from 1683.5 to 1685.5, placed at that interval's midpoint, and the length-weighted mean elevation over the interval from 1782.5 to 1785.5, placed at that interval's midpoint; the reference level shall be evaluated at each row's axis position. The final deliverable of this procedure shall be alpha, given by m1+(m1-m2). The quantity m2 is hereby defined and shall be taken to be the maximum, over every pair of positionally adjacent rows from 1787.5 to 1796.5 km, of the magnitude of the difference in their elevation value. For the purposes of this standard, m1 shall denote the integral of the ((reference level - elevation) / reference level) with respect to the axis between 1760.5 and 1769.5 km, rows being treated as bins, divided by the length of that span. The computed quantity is -2.6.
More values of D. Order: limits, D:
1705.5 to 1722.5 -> 31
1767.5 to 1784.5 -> 34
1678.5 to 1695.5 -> 32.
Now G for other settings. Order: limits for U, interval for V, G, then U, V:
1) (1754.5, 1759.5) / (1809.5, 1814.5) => 1.4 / 0.9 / 0.63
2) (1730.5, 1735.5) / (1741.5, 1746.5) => 0.3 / 0.2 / 0.61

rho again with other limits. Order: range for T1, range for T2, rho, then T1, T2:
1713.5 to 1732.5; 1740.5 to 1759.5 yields 0.96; 28.0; 30.1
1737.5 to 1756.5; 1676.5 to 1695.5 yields 0.99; 29.9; 30.4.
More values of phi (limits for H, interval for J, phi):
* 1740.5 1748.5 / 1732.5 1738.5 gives 0.8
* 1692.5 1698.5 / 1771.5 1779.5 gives 0.5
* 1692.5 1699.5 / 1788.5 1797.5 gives 0.8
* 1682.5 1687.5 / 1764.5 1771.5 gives 1.3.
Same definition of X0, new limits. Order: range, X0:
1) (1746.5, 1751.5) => 1748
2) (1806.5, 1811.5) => 1808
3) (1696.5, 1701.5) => 1700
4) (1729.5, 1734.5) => 1733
